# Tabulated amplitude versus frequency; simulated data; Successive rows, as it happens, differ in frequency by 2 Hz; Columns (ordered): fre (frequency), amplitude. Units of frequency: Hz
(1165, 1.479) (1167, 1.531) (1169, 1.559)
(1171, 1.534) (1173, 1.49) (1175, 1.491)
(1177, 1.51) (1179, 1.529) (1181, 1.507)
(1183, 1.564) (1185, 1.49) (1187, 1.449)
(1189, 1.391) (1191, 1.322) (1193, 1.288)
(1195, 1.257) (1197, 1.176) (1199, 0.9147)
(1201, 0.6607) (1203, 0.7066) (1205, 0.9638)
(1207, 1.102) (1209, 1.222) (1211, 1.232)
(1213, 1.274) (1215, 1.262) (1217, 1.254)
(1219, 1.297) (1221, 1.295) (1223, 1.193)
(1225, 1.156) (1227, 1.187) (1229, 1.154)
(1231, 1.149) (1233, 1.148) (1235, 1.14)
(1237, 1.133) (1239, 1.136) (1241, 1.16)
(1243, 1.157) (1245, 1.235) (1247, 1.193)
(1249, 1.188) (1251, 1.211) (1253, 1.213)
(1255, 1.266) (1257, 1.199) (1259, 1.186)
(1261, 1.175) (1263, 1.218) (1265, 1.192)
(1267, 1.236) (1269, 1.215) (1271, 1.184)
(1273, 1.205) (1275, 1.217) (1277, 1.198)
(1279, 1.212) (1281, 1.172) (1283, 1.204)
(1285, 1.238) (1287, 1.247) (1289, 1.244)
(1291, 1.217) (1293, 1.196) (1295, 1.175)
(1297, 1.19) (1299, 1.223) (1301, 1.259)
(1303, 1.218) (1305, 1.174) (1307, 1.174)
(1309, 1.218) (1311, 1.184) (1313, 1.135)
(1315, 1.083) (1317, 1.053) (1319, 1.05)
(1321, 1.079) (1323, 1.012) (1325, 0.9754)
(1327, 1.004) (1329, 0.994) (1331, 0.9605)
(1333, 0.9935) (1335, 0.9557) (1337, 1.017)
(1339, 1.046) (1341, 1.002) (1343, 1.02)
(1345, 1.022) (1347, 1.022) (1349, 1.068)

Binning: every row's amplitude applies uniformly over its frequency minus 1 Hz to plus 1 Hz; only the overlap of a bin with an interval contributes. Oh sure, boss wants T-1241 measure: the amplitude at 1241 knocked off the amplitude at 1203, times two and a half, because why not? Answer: -1.13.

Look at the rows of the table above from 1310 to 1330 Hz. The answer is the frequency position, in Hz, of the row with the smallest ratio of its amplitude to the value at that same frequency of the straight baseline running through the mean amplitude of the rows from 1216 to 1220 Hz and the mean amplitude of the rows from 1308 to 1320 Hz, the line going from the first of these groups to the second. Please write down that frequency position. 1325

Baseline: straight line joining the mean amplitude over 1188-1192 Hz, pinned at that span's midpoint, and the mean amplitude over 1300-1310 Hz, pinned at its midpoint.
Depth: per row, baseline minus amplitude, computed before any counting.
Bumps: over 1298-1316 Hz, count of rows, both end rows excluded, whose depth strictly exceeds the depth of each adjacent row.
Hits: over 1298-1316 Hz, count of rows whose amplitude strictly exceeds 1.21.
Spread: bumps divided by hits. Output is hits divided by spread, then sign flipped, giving -16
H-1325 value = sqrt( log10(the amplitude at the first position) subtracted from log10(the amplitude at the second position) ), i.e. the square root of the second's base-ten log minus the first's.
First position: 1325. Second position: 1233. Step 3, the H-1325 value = 0.27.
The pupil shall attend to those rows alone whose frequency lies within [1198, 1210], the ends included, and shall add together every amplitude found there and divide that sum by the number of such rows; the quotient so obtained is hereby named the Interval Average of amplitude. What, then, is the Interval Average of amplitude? 0.93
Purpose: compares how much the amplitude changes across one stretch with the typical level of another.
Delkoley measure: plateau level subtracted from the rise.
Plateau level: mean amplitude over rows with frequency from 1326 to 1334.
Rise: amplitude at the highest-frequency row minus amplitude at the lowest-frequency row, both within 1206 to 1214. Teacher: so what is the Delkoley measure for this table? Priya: -0.82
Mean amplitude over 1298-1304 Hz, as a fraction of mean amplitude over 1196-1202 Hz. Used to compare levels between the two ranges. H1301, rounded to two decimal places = 1.34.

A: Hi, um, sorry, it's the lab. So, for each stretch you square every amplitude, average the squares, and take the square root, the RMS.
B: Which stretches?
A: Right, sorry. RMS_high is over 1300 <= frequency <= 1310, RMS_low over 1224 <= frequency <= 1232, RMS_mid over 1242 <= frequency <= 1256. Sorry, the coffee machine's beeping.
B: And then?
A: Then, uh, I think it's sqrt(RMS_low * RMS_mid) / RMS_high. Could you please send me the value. 0.98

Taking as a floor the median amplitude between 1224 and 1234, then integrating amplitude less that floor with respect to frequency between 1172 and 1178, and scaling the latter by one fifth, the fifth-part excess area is 0.41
